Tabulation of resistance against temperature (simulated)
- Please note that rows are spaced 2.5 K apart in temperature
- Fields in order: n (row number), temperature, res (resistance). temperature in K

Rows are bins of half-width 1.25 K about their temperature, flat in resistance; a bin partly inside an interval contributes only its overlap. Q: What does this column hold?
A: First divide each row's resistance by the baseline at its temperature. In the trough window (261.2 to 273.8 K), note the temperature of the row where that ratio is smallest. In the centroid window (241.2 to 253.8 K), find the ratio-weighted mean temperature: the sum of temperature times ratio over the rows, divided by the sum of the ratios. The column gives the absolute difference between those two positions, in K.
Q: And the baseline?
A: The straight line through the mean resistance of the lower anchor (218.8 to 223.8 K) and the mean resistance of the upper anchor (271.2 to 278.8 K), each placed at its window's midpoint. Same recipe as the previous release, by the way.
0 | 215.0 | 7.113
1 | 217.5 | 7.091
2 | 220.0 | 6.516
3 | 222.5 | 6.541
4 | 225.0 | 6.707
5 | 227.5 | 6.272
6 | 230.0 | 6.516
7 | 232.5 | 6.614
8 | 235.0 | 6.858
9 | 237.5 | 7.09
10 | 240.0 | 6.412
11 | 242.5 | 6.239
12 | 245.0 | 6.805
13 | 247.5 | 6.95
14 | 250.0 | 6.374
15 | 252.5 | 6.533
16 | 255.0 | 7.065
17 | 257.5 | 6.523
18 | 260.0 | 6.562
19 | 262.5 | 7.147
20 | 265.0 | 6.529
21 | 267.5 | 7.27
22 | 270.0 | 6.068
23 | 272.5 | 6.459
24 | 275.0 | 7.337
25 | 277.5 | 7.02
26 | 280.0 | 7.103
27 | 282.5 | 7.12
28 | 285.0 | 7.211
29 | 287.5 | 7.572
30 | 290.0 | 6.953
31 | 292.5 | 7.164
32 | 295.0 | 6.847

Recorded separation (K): 22.5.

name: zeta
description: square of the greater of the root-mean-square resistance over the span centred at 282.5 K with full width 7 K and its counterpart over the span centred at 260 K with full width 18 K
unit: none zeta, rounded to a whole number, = 51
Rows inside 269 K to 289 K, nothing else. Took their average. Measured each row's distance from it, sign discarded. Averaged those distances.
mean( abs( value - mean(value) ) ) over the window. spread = 0.36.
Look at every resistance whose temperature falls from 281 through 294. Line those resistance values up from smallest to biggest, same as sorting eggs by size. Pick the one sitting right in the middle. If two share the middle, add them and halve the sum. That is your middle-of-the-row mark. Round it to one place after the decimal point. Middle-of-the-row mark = 7.2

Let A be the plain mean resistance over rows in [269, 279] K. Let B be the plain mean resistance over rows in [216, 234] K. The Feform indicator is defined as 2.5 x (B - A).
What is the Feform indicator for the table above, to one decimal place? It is -0.3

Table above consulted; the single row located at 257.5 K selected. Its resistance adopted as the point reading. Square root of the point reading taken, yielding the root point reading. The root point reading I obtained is 2.55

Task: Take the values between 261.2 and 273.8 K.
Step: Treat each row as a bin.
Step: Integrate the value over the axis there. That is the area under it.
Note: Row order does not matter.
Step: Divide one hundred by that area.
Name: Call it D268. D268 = 1.19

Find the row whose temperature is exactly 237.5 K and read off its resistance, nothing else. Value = 7.09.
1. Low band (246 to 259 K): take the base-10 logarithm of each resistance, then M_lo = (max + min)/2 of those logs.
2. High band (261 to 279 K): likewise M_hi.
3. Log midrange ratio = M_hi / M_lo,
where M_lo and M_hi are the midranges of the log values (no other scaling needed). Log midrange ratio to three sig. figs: 0.997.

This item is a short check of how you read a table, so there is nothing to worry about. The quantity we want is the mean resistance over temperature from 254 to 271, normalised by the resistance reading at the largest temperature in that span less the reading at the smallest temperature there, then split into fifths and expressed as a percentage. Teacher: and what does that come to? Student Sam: -135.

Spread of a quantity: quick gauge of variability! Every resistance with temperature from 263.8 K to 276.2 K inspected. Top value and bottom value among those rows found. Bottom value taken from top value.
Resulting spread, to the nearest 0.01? 1.27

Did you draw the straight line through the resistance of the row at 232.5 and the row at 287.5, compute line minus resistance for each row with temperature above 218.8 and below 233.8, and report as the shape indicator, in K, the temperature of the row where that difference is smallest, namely 225.0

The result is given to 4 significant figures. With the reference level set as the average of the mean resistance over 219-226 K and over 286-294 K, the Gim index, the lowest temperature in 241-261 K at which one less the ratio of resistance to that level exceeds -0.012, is 242.5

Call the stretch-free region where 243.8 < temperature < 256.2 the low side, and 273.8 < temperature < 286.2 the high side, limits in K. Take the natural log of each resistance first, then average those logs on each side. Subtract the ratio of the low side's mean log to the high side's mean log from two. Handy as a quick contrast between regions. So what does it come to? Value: 1.03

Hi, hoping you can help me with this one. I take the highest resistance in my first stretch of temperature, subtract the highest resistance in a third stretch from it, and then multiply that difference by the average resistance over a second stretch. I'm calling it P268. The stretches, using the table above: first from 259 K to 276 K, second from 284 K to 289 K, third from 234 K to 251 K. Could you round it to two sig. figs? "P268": 1.8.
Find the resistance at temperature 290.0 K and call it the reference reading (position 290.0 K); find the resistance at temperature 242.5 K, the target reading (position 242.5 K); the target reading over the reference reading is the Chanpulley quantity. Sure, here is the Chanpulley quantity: 0.897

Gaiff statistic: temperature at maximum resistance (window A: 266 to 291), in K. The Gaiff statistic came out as 287.5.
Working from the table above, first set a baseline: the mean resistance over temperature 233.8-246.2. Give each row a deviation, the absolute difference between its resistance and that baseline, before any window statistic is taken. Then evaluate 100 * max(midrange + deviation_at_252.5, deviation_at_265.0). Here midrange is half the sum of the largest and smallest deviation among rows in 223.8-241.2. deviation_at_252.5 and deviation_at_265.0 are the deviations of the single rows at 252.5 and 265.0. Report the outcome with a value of 37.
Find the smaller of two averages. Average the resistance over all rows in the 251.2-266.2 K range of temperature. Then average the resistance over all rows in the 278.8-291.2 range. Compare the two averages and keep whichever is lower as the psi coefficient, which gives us 6.73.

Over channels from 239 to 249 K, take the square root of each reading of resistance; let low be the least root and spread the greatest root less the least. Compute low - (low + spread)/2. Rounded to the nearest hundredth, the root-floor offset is 1.18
